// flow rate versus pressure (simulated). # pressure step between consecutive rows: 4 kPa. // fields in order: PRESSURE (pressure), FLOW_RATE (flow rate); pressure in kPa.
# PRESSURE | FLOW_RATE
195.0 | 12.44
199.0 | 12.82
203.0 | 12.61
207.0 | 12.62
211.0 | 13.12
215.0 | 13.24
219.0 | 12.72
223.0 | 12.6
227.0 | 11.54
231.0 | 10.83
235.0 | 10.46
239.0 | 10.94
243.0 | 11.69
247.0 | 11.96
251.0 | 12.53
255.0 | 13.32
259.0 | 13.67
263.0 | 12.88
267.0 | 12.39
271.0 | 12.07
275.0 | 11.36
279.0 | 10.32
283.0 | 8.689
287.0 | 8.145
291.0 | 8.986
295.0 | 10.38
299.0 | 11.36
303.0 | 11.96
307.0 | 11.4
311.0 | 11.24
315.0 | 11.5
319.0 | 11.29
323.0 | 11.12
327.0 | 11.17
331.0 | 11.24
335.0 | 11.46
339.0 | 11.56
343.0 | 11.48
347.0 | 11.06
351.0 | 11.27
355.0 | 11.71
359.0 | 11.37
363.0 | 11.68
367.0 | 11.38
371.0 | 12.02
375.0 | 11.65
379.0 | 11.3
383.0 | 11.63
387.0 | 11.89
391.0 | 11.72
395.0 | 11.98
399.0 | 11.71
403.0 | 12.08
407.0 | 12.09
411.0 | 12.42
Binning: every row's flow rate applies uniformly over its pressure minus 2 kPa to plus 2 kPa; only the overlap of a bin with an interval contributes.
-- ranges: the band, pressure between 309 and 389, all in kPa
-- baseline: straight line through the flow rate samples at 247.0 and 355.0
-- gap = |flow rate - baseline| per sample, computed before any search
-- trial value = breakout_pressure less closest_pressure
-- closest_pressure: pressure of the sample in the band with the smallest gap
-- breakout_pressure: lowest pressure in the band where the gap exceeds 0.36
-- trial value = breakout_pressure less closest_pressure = -44 kPa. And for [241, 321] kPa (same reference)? 4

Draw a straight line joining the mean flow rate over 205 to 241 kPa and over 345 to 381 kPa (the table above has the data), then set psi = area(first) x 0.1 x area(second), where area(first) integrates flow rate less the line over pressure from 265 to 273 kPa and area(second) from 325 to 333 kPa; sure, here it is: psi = -1.0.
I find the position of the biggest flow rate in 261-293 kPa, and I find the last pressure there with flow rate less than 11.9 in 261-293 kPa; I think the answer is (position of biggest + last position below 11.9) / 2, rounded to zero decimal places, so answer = 277 kPa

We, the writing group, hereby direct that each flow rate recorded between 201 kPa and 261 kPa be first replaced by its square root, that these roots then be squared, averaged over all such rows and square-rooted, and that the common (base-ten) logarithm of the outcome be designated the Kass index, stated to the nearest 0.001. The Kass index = 0.544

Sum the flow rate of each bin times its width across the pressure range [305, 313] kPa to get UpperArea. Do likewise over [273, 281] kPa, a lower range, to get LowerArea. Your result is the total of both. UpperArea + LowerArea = 177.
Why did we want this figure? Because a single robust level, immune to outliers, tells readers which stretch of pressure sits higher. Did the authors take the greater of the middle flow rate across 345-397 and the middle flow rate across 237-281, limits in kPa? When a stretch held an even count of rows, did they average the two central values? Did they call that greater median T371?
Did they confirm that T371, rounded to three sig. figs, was 12.1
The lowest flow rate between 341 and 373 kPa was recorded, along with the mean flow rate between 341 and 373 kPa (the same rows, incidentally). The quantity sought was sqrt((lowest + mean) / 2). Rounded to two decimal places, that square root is 3.36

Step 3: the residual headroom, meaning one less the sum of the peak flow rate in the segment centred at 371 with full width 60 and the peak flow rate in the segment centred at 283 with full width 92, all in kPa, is -24.69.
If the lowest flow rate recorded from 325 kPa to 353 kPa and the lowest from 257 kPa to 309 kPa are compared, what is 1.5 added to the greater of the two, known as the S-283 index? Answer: 12.6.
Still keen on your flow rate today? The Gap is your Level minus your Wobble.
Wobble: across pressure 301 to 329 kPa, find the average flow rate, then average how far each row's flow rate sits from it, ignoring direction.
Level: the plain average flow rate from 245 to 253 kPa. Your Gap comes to 12.0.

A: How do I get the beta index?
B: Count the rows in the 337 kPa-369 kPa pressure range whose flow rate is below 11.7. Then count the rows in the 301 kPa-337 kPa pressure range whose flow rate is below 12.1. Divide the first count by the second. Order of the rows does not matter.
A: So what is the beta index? 0.78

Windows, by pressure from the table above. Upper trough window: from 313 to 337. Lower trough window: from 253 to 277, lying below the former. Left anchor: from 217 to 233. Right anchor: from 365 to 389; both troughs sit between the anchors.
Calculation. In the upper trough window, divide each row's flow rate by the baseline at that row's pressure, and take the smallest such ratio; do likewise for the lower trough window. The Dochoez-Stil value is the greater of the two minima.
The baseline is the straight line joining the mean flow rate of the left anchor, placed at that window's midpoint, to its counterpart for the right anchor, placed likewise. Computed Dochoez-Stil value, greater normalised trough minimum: 0.960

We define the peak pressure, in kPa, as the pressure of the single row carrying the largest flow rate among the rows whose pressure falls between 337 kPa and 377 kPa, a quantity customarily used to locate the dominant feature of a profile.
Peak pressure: 371.0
